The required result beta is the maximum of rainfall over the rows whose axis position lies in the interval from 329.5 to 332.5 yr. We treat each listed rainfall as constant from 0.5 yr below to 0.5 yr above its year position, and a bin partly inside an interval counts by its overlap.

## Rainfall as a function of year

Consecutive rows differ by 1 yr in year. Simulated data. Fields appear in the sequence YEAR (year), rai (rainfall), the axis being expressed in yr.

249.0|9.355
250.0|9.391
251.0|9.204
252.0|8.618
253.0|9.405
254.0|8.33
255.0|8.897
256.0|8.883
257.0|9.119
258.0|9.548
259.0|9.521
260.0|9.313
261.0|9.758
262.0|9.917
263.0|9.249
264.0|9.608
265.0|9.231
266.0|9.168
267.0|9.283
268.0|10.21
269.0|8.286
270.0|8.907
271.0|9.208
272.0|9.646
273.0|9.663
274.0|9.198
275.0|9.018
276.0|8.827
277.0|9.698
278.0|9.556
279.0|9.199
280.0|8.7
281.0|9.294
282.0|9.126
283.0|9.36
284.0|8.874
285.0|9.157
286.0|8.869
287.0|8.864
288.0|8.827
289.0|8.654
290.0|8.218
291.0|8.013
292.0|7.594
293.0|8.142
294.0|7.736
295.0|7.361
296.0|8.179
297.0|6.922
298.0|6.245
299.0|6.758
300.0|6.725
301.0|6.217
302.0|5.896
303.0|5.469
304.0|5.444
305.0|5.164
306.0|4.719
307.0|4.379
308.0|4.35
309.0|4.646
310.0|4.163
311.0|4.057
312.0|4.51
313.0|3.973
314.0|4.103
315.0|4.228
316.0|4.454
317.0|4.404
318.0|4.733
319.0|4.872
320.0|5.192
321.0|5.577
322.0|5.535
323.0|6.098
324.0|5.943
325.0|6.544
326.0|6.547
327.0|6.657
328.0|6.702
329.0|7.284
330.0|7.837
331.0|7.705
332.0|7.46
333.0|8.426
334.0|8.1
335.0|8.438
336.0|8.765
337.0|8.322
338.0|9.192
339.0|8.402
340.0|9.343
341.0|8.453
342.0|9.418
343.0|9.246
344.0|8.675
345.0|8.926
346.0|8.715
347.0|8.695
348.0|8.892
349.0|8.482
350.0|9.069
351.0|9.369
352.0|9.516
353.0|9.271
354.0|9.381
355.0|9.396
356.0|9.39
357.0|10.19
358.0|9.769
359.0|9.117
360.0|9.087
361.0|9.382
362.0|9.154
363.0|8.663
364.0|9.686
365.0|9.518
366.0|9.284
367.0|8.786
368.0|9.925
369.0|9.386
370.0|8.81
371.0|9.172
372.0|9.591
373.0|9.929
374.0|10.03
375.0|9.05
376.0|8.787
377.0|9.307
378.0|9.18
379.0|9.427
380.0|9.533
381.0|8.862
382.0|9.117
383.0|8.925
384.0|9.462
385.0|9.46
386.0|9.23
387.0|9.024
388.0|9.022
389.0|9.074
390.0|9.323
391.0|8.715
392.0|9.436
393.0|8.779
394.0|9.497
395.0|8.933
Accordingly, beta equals 7.837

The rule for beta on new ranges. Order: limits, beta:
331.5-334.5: 8.426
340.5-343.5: 9.418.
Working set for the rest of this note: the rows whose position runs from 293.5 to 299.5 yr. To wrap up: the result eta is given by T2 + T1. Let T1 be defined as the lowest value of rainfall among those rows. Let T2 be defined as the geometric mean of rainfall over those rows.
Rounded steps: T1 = 6.245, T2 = 7.2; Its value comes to 13.4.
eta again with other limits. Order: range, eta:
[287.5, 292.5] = 15.8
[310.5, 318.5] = 8.3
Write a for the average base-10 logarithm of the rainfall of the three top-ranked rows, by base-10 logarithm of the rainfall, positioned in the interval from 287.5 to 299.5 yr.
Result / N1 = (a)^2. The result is 0.87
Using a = 0.933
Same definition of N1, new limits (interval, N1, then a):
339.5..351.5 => 0.94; 0.972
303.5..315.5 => 0.50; 0.708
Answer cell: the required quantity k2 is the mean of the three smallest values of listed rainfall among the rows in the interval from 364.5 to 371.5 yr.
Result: 8.92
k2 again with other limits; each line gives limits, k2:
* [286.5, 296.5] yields 7.56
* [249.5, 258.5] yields 8.61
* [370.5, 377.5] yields 9.00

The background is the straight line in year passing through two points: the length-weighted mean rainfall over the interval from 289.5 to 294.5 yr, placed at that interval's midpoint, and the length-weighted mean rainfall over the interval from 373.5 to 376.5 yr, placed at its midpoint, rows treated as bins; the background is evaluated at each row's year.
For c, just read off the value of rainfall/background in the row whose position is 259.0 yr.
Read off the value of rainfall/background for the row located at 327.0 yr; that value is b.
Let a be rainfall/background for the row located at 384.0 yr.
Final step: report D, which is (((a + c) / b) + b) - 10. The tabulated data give -6.3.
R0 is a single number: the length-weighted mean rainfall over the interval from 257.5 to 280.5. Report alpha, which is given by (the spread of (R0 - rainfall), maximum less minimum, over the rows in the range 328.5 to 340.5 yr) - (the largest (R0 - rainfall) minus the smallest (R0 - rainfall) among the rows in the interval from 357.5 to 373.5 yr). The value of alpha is 0.8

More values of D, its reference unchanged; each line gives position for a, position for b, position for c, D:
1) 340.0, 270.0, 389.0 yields -7.1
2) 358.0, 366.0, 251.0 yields -6.7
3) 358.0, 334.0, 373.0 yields -6.8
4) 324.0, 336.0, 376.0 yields -7.4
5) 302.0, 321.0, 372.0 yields -6.7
